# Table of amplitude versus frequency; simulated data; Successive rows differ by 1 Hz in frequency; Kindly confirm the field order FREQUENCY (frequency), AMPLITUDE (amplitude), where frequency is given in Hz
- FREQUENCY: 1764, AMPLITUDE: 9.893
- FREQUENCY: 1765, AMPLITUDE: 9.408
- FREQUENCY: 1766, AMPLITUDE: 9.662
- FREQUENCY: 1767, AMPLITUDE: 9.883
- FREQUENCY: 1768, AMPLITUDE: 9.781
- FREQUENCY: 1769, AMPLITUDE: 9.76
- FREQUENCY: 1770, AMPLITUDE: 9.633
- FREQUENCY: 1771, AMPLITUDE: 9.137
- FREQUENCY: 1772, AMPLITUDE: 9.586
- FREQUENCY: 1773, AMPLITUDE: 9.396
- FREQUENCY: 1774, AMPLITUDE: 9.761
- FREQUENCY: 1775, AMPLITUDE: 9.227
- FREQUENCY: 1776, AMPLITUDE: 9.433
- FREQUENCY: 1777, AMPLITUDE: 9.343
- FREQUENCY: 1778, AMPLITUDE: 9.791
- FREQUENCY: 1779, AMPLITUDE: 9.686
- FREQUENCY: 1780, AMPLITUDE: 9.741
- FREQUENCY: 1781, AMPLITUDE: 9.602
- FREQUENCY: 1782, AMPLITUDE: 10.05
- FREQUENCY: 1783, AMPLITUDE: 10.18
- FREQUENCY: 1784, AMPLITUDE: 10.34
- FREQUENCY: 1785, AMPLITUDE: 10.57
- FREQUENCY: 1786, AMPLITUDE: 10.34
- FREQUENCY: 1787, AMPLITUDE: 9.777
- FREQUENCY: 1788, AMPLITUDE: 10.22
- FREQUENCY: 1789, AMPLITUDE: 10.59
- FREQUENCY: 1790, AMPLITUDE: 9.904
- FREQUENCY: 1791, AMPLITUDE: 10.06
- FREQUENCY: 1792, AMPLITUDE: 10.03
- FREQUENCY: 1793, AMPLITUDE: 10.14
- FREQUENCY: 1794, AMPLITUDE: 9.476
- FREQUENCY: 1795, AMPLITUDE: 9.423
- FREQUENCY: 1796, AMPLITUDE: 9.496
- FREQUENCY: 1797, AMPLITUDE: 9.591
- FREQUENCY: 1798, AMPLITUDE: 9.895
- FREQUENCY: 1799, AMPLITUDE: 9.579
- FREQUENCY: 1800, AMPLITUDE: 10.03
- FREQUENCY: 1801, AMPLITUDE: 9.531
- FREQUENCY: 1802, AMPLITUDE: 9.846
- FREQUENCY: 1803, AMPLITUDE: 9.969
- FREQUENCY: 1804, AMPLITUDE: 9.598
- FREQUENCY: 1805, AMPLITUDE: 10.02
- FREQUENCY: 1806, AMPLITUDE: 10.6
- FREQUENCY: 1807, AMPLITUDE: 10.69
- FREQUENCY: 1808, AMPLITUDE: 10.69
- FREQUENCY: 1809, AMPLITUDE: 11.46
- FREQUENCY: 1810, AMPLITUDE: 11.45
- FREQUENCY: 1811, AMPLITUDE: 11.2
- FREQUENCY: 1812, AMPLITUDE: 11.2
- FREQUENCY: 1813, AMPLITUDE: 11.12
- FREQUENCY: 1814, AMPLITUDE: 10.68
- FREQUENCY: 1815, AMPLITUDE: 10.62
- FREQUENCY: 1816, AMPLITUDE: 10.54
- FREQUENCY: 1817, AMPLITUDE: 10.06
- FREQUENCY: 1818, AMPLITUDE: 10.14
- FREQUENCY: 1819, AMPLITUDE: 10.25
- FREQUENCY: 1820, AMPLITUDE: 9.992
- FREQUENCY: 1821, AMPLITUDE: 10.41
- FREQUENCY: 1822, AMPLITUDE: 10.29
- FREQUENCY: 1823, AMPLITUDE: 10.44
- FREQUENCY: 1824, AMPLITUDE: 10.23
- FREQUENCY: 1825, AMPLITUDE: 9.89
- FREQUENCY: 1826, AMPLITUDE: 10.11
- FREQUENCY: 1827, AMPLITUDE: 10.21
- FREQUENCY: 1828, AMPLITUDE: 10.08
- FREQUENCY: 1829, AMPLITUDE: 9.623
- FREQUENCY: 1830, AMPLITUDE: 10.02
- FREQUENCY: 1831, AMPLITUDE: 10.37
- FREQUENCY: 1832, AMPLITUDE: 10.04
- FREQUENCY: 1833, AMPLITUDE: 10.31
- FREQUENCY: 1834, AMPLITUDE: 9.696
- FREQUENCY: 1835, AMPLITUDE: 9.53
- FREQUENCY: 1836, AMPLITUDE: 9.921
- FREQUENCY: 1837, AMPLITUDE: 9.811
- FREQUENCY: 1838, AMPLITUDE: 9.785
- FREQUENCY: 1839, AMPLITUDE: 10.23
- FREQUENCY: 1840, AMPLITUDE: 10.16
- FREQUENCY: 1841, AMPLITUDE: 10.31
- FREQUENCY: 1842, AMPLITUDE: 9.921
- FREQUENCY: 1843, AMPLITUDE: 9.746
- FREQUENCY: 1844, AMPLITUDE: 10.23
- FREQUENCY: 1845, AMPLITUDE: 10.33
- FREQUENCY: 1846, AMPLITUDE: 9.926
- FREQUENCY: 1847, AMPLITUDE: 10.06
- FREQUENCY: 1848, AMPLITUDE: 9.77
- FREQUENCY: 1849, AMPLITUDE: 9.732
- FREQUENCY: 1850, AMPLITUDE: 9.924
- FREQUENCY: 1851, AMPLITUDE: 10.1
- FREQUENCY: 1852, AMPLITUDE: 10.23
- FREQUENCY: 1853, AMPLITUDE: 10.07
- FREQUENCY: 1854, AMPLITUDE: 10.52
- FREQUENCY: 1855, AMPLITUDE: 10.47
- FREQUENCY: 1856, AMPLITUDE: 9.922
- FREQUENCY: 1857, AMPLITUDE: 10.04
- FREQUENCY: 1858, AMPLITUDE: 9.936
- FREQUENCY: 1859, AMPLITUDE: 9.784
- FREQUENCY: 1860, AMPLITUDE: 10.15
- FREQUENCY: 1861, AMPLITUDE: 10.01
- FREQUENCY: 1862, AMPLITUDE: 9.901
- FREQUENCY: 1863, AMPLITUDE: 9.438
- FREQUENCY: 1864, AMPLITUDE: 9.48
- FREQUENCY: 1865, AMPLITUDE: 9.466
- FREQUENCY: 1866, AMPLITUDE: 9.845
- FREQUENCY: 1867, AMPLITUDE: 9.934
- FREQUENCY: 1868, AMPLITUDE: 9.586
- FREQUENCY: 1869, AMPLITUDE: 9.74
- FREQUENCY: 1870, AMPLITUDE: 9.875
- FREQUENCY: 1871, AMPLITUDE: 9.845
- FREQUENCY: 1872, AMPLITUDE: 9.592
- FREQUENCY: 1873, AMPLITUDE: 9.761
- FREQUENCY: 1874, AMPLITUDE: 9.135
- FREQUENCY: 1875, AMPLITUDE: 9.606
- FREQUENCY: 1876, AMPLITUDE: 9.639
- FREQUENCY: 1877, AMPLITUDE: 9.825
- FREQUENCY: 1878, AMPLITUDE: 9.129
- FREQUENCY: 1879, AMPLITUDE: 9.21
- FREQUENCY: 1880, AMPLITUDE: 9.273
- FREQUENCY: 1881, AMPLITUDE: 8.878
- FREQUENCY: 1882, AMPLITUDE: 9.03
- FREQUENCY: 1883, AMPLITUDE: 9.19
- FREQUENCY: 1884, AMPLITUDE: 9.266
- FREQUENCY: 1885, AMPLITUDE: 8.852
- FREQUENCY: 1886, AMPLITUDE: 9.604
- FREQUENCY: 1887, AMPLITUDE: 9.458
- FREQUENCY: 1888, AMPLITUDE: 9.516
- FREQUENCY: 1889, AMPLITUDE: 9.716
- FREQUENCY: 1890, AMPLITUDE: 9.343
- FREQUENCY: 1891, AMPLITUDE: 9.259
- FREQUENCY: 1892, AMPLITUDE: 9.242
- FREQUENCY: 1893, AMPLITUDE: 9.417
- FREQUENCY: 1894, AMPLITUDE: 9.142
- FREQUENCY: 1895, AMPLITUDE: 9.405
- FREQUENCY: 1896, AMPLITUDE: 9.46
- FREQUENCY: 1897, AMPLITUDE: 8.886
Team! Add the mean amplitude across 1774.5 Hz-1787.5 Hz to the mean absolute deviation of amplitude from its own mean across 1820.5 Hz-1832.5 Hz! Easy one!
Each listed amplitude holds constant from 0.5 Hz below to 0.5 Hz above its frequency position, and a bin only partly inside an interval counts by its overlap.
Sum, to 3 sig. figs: 10.0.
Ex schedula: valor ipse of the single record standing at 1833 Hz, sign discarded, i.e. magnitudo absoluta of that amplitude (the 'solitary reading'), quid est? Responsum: 10.3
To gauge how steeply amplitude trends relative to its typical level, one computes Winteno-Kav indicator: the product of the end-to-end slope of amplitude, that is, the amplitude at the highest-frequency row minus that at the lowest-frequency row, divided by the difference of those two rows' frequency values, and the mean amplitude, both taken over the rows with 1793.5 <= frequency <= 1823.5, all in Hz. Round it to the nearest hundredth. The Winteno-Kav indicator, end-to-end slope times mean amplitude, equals 0.34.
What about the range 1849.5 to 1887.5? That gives -0.12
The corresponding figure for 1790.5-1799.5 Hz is -0.59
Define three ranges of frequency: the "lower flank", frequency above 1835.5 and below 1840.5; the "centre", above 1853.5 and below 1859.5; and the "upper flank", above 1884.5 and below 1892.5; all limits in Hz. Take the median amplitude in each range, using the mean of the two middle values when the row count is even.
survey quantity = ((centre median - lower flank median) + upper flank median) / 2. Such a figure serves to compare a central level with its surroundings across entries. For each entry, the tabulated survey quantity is 4.7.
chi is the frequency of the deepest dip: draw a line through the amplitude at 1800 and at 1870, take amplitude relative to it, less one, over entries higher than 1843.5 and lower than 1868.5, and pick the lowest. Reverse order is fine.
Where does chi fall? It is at 1863 Hz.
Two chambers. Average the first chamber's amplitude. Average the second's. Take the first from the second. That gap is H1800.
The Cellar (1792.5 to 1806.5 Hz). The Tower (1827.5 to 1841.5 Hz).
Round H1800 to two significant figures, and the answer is 0.19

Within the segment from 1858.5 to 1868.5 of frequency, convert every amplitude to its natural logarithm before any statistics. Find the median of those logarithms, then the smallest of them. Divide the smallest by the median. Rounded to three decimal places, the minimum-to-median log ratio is 0.983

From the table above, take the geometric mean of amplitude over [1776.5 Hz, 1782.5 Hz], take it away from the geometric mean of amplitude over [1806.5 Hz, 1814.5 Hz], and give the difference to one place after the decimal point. 1.4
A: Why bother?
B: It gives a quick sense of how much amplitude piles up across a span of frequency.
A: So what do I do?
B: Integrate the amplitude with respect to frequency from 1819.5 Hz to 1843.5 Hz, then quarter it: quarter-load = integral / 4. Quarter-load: 60.3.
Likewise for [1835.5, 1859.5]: 60.2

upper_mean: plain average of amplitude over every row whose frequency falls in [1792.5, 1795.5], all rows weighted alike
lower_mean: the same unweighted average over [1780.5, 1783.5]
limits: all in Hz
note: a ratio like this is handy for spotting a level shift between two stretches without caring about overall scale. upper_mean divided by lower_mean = 0.973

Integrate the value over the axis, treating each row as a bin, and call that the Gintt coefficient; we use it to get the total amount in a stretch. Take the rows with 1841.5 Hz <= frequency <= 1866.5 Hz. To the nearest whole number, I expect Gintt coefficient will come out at 249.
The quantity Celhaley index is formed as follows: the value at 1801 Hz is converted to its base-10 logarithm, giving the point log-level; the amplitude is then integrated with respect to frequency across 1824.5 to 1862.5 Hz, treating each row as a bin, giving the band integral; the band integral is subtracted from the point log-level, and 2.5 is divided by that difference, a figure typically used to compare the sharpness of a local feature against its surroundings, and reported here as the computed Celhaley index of -0.0066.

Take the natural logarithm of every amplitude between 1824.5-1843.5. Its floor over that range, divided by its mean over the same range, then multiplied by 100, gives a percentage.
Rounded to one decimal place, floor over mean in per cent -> 98.0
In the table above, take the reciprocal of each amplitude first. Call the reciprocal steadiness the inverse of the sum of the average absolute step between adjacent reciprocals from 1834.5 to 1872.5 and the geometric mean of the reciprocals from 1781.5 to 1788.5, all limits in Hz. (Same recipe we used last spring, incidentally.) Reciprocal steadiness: 10.0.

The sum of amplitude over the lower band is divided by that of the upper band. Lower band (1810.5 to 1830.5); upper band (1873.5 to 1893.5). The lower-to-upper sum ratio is 1.11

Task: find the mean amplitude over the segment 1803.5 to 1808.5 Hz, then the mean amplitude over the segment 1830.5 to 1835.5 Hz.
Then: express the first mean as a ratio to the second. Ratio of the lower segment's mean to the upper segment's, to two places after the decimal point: 1.03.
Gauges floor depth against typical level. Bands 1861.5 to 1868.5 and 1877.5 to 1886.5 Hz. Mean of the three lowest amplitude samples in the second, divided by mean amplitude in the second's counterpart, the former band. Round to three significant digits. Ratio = 0.923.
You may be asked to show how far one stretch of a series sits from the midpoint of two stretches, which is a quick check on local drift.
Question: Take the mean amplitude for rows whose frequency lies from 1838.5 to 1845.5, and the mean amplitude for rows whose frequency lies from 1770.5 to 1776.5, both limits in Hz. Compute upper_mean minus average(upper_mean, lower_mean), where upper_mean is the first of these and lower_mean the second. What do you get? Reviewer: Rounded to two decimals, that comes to 0.35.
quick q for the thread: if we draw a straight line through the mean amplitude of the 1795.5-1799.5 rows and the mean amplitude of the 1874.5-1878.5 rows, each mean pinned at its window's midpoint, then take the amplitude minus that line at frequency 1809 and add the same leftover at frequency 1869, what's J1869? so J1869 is 2.01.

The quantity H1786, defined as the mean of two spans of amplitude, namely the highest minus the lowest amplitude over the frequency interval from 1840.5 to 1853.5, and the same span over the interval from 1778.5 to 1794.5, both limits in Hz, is 0.86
